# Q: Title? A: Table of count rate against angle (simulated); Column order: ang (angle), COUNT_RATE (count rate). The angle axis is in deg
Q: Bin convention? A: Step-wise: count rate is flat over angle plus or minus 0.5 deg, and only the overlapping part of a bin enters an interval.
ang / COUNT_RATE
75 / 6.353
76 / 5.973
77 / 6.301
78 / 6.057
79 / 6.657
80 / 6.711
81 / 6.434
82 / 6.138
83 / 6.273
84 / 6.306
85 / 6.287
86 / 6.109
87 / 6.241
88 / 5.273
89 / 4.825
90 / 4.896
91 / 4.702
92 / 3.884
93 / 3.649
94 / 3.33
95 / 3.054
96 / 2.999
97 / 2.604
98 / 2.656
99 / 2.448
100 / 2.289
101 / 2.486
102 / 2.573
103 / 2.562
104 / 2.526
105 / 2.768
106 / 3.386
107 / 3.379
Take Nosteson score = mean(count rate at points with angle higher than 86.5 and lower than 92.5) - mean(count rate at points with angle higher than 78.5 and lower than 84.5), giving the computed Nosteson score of -1.45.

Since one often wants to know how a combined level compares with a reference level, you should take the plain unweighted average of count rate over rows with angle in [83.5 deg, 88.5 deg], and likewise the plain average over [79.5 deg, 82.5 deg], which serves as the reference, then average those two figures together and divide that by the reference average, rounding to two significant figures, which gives 0.97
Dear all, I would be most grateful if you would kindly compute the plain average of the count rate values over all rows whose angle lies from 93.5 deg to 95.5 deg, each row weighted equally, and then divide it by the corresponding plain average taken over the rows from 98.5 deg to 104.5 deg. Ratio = 1.29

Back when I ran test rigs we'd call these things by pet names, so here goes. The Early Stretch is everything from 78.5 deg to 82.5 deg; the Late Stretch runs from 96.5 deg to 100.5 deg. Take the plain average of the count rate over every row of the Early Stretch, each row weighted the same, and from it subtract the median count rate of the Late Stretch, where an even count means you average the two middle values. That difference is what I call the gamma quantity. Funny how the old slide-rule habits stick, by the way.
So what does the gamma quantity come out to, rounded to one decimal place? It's 4.0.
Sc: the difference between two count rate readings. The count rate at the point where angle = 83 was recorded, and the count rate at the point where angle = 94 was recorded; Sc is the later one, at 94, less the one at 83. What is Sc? -3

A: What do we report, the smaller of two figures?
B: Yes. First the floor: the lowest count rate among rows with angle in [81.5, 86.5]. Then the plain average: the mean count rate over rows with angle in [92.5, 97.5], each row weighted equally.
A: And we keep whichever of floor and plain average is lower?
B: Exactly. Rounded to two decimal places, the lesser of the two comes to 3.13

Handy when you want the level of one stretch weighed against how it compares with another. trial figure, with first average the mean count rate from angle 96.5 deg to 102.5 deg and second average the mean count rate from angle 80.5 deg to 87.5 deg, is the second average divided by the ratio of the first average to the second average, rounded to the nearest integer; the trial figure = 16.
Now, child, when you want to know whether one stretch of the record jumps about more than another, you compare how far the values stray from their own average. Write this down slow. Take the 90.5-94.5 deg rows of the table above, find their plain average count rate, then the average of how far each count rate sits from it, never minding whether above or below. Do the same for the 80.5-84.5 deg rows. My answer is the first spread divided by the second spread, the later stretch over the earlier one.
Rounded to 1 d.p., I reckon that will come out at 4.9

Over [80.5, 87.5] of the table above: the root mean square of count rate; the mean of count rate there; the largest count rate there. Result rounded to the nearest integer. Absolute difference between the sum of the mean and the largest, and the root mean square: 6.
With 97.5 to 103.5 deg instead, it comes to 3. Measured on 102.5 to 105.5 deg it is 3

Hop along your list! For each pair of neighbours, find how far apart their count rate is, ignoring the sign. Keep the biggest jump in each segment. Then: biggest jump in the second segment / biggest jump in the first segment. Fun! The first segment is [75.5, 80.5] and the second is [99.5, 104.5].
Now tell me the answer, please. 0.33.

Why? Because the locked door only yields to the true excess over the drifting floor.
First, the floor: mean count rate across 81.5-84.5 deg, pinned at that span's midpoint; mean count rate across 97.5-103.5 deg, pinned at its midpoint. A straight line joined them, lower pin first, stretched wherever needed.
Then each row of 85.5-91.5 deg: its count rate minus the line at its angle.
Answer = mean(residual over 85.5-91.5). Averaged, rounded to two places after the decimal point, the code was 0.28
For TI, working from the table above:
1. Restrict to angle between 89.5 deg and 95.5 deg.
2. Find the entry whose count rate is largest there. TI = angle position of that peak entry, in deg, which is 90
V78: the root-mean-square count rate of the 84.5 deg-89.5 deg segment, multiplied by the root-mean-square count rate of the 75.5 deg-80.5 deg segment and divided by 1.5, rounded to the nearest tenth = 24.4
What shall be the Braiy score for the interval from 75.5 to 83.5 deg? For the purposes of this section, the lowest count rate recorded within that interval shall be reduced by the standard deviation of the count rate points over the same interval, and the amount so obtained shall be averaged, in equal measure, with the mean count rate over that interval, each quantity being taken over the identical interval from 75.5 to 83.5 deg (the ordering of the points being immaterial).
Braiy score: 6.0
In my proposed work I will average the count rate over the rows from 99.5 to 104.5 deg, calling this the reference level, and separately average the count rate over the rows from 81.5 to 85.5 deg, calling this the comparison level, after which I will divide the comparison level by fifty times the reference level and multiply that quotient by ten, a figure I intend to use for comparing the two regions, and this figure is 0.50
